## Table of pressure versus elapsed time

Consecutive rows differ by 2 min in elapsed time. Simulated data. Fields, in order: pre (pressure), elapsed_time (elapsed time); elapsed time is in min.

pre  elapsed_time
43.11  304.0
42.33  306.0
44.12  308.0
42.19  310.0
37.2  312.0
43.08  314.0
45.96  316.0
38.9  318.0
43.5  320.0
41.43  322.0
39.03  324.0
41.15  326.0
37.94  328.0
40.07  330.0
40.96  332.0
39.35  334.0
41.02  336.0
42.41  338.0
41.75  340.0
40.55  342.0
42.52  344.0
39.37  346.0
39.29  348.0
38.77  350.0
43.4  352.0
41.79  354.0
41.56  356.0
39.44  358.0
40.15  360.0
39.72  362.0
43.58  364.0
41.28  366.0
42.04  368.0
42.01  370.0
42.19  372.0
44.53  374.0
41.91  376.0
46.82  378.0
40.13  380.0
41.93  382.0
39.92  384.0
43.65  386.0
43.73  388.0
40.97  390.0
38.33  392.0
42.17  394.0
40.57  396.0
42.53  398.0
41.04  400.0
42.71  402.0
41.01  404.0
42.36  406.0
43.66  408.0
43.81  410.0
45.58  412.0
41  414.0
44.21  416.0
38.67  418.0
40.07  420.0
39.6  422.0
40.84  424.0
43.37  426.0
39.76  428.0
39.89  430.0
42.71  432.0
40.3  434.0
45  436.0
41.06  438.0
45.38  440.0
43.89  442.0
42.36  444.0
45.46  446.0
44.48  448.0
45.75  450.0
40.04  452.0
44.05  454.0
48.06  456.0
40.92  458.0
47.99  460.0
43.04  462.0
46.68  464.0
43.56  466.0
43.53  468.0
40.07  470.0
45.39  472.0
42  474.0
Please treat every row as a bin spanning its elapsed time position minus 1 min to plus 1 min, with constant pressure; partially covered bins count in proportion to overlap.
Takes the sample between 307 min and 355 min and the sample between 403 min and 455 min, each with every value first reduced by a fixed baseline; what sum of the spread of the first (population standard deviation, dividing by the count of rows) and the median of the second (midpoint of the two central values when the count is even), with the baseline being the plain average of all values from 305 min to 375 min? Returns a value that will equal 3.3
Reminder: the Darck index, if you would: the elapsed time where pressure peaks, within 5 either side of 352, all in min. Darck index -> 352.0 min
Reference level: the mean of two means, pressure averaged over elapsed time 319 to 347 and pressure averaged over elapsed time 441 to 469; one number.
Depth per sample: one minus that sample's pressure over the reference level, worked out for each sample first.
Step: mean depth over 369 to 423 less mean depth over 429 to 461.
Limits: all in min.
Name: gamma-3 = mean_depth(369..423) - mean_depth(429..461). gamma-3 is 0.036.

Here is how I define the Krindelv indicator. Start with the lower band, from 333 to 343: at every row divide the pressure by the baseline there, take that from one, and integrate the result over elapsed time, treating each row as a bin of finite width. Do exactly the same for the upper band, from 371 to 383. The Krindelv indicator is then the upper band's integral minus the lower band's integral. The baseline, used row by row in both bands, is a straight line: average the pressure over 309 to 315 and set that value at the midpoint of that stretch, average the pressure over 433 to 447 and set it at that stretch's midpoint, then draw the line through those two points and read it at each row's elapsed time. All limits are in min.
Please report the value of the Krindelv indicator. -0.31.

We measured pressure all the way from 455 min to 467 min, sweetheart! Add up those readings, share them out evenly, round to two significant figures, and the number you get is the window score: 45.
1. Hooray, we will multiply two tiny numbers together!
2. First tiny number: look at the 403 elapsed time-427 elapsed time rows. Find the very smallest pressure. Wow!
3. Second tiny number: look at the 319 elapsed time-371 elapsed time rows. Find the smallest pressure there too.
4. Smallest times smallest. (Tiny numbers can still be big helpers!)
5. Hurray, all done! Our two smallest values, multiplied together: 1467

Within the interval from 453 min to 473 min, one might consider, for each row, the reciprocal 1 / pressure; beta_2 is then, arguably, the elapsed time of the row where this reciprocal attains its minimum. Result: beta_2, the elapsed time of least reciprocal 456.0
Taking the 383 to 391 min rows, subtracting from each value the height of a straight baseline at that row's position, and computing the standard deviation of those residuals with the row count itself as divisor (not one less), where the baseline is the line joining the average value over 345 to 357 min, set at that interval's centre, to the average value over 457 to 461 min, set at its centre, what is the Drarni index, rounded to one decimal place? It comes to 1.6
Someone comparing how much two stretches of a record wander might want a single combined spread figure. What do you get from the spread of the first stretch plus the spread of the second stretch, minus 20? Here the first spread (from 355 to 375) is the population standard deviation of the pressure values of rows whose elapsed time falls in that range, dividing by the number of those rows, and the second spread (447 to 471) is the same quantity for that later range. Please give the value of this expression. -15.8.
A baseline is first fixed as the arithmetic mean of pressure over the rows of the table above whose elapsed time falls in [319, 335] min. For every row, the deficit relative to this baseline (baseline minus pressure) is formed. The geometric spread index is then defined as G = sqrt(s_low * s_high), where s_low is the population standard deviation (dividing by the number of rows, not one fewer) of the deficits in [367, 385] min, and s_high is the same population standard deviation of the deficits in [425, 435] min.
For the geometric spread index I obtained 1.75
